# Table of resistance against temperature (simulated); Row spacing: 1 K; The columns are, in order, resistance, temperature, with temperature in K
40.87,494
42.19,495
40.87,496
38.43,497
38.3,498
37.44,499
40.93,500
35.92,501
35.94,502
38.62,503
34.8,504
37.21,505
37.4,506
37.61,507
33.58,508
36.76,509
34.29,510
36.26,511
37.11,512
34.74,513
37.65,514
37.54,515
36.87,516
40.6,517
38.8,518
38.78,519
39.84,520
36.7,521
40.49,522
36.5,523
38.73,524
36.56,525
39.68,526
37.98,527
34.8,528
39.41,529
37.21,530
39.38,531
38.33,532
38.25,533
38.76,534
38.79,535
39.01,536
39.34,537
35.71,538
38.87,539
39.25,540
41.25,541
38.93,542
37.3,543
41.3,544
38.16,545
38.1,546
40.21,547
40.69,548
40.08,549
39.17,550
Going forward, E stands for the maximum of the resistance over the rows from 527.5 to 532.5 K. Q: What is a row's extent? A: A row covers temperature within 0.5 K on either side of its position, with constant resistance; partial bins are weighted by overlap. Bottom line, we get 39.41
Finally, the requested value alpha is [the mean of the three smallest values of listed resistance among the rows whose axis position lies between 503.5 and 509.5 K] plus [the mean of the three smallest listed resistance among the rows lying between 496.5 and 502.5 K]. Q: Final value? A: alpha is 71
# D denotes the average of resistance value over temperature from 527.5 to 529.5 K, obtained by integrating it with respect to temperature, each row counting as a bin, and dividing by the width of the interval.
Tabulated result 37.1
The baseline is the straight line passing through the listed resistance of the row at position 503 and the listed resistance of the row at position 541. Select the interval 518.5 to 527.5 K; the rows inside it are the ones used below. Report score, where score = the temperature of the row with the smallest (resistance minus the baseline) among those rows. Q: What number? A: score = 525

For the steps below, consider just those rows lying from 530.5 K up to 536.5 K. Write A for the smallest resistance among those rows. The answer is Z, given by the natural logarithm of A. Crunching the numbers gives 3.64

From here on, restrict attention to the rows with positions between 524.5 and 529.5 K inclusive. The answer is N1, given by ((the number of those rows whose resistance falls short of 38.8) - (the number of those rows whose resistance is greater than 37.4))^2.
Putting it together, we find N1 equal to 0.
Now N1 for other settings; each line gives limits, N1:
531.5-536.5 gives 1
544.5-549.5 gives 9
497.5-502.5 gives 1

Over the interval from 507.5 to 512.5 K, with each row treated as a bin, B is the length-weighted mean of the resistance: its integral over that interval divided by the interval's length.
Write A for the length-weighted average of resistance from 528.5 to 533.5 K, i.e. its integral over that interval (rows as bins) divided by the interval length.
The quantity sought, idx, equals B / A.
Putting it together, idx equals 0.92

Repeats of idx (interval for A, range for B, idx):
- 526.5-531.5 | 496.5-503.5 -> 1.00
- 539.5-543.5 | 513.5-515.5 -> 0.96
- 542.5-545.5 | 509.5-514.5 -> 0.93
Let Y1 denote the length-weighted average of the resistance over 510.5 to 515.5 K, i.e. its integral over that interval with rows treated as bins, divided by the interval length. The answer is 36.7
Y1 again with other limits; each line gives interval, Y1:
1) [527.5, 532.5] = 37.8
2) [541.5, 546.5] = 38.8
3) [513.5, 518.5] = 38.3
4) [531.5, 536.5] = 38.6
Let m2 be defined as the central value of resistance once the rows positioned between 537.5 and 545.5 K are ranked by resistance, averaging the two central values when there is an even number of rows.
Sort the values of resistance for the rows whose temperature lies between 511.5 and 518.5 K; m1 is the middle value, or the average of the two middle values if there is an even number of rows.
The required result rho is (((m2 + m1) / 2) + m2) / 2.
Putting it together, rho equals 38.6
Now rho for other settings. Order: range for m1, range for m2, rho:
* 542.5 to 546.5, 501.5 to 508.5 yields 37.4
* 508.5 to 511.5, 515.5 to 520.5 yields 38.2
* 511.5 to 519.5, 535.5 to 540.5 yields 38.7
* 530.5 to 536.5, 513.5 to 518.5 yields 37.9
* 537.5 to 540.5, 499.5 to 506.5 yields 37.6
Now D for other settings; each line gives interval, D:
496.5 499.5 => 38.1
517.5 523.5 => 38.5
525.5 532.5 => 38.1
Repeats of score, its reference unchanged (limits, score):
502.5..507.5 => 504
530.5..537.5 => 533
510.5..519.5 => 513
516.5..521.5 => 521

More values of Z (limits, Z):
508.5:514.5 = 3.53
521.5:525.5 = 3.60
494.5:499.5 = 3.62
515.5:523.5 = 3.60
